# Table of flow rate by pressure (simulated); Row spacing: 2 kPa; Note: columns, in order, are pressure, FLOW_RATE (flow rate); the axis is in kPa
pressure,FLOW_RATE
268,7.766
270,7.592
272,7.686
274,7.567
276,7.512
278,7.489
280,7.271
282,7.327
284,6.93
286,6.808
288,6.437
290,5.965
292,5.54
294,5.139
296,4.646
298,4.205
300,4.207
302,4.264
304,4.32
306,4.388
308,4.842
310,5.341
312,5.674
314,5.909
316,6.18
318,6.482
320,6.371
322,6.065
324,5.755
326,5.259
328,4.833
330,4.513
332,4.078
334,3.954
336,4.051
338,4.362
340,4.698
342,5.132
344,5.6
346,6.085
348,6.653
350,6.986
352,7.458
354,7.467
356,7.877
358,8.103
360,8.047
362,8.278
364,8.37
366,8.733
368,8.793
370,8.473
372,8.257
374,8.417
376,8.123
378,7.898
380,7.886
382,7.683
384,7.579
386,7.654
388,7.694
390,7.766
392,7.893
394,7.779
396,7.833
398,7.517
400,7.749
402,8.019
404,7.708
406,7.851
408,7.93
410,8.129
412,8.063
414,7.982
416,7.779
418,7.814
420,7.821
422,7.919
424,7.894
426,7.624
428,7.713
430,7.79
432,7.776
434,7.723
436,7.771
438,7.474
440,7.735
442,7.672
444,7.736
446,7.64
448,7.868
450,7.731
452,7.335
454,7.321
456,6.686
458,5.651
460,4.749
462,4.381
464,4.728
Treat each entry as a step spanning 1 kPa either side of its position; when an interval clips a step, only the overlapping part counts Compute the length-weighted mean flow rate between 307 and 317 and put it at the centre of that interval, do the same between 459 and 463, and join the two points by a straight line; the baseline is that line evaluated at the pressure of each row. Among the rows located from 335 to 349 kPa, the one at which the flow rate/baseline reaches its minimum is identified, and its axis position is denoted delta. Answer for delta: 336 kPa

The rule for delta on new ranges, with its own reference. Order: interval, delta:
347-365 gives 348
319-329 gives 328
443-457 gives 456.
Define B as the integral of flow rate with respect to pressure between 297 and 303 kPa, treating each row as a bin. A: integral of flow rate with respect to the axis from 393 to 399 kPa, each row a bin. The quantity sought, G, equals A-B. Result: 21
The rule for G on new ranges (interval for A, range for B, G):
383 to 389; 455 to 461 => 12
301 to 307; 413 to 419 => -21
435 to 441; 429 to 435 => -1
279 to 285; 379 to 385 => -3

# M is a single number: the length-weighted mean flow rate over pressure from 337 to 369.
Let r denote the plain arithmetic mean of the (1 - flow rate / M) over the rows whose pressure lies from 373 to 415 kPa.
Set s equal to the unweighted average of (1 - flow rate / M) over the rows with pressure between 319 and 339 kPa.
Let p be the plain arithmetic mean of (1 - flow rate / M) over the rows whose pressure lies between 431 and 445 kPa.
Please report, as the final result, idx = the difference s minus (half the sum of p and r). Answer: 0.41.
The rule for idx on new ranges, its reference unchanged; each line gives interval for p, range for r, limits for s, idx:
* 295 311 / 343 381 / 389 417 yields -0.24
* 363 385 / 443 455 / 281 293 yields 0.20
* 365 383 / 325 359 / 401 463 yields -0.07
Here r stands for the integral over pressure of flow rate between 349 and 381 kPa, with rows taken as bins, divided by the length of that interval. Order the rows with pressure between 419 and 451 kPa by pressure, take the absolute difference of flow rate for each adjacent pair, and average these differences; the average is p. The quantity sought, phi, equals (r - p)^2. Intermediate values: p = 0.12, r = 8.07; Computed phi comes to 63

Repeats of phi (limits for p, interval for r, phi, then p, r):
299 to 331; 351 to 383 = 61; 0.28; 8.12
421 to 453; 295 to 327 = 26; 0.14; 5.24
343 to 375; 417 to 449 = 56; 0.27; 7.75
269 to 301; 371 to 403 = 58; 0.25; 7.86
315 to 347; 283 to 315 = 25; 0.33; 5.29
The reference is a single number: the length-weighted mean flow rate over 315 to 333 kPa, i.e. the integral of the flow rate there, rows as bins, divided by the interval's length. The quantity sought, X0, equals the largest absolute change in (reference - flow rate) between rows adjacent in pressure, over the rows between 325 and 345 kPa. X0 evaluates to 0.47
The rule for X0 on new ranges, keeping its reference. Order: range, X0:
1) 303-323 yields 0.50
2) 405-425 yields 0.20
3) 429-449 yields 0.30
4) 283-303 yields 0.49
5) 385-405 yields 0.32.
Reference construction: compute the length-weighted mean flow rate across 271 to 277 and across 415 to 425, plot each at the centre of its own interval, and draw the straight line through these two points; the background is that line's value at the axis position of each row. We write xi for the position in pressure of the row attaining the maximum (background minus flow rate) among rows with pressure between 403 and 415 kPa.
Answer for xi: 404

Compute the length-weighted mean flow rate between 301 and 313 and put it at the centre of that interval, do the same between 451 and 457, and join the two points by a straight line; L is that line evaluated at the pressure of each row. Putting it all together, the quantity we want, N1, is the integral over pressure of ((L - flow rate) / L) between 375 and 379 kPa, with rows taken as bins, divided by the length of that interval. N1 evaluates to -0.4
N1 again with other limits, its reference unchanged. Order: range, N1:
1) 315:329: -0.2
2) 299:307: 0.1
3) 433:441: -0.1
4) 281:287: -0.6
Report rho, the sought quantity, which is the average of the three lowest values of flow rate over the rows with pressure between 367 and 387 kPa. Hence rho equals 7.64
